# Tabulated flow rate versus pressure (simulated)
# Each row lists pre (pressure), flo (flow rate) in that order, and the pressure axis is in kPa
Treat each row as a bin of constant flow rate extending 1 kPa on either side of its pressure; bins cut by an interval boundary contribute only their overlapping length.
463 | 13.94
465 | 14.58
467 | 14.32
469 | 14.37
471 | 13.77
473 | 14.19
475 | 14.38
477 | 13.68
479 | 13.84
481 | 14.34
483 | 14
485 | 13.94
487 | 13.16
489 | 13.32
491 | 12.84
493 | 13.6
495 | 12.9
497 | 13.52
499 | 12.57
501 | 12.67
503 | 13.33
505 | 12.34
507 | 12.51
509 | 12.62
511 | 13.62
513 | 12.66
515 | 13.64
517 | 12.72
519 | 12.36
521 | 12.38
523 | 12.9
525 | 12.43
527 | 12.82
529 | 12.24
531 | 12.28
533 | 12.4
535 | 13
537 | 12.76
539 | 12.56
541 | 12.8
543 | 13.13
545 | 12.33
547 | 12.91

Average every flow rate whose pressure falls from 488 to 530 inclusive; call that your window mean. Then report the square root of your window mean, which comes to 3.59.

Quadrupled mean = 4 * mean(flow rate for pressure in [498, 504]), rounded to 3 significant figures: 51.4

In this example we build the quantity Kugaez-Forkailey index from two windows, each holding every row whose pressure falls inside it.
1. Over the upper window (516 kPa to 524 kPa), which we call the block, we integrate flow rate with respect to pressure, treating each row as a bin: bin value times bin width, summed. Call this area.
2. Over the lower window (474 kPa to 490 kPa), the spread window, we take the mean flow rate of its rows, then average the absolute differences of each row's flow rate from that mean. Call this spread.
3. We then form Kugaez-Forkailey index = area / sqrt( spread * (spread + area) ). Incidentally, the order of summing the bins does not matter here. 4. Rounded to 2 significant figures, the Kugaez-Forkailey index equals 17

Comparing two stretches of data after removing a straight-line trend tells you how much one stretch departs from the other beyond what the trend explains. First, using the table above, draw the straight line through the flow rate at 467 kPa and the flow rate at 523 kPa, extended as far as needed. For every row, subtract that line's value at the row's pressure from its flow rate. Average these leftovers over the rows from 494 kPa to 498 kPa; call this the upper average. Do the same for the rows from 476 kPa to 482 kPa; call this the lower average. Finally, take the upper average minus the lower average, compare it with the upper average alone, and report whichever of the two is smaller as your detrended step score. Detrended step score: -0.4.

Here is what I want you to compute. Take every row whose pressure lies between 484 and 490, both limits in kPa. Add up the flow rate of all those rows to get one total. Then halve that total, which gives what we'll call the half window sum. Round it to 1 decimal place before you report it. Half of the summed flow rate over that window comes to 20.2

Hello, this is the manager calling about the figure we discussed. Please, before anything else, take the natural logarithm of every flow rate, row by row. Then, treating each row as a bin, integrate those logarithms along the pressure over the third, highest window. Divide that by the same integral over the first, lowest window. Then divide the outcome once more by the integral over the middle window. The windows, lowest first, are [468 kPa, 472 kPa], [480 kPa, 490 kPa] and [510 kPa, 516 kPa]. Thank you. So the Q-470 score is 0.06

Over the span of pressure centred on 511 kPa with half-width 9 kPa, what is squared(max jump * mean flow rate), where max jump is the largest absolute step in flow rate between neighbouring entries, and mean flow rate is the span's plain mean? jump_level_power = 166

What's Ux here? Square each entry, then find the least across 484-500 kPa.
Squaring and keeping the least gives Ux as 158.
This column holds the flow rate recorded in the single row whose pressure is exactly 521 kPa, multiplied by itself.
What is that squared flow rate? 153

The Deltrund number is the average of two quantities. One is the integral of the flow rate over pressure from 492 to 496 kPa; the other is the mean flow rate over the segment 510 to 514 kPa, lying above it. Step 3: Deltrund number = 33.1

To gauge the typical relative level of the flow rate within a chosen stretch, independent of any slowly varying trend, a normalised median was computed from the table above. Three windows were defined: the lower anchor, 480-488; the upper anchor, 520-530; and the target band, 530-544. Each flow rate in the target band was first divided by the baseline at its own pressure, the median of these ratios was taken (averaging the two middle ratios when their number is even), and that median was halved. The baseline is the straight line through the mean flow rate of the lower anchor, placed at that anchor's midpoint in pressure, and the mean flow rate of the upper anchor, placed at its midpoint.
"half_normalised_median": 0.524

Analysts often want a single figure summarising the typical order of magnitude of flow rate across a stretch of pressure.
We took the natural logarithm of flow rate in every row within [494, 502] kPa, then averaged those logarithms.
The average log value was 2.56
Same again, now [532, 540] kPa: 2.54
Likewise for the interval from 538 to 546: 2.54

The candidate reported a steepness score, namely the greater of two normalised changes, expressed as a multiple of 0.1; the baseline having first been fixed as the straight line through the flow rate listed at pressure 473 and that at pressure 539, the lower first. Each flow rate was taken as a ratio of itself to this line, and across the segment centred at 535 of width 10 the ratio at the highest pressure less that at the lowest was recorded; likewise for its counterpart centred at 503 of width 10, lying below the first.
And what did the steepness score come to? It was 0.37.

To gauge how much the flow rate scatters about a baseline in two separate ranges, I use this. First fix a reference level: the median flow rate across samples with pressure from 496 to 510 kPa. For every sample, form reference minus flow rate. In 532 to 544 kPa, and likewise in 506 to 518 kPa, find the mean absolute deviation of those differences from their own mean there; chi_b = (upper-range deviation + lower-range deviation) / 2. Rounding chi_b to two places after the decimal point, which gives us 0.32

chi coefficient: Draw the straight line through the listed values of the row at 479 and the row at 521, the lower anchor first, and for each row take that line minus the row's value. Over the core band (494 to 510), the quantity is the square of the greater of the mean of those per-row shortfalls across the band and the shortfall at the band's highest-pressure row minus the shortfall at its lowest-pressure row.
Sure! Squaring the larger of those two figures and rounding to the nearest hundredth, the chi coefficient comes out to 0.05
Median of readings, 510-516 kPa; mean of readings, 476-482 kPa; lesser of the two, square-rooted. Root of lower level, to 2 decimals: 3.69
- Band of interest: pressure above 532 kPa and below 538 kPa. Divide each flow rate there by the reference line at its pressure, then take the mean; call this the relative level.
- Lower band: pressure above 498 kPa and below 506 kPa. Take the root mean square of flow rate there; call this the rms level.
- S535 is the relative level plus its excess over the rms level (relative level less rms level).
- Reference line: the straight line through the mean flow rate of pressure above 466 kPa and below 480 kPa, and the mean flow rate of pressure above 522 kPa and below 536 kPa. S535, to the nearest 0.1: -10.7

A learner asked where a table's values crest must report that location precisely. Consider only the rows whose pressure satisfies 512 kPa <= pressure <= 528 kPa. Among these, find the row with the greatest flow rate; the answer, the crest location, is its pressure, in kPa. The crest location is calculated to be 515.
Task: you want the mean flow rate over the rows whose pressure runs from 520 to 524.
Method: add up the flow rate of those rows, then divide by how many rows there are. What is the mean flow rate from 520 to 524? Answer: 12.6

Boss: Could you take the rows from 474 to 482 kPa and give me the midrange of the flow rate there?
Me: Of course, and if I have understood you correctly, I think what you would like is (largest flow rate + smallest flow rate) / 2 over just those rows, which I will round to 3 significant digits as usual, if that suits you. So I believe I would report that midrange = 14.0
